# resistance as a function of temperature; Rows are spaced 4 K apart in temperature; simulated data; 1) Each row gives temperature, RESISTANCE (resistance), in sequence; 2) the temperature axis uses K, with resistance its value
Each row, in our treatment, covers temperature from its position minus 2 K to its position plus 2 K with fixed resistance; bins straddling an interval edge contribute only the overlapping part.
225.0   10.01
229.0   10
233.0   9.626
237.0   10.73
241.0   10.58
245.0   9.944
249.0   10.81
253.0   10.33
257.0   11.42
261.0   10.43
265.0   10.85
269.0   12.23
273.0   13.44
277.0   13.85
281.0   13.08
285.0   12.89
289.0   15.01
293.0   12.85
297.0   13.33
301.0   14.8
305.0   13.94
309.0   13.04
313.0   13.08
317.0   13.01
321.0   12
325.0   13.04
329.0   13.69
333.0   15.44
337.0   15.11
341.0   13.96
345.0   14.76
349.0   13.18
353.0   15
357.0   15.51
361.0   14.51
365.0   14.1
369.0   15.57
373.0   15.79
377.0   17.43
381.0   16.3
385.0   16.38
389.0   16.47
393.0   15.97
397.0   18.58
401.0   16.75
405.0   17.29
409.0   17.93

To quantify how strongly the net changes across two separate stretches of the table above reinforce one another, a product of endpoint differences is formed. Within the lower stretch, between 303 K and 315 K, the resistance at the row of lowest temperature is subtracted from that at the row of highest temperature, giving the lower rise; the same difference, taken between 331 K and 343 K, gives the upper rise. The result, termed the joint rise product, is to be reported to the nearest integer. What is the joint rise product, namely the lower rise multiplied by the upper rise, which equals 1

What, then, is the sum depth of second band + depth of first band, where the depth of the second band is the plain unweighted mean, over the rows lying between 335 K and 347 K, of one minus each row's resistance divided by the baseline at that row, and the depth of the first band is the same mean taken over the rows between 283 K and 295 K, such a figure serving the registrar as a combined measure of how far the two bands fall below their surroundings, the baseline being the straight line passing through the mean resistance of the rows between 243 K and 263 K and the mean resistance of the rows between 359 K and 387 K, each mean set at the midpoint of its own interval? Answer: -0.14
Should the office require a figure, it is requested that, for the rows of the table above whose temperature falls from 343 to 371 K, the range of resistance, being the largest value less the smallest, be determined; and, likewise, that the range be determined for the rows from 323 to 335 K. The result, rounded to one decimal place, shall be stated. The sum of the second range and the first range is 4.8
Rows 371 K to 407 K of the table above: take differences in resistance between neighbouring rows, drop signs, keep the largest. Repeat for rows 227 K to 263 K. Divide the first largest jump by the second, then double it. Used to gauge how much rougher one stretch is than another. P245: 4.7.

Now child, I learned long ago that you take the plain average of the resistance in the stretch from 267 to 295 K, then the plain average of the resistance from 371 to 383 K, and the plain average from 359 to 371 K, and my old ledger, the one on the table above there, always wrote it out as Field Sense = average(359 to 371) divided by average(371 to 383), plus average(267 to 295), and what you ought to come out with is 14.2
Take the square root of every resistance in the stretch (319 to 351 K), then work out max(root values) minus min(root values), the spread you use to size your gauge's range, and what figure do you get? 0.47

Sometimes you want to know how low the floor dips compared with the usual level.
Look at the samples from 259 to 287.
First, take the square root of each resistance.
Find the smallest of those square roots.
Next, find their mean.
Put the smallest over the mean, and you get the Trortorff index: 0.918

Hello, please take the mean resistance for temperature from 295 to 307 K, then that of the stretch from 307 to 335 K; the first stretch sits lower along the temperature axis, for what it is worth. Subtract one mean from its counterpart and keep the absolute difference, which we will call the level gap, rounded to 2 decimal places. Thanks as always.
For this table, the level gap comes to 0.69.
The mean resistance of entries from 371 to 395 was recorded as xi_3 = 16.4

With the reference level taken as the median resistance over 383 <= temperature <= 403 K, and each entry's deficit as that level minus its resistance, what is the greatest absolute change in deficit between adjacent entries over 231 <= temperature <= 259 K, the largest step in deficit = 1.1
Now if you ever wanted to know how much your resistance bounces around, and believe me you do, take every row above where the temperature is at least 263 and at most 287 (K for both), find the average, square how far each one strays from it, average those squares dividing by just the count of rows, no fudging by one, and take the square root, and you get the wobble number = 1.0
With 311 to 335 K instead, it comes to 1.0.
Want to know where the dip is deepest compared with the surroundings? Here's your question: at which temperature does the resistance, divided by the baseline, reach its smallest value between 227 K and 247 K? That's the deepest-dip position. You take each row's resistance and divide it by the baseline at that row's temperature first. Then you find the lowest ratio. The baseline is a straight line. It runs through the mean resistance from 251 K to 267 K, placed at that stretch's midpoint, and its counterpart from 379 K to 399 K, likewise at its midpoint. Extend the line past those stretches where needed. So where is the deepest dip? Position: 245.0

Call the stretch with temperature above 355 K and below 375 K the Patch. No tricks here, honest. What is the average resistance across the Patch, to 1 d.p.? 15.1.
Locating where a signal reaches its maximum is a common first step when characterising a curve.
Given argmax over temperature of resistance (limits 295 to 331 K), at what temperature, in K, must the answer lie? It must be 301.0 K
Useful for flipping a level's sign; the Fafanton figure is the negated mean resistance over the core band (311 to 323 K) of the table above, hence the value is -12.7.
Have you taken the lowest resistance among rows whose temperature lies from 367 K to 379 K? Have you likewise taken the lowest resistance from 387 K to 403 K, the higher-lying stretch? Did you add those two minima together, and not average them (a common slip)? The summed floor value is 31.5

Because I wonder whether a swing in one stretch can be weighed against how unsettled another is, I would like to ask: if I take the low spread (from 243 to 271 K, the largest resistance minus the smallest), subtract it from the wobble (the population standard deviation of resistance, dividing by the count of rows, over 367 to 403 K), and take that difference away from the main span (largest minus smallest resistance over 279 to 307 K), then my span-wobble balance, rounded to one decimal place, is 3.6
